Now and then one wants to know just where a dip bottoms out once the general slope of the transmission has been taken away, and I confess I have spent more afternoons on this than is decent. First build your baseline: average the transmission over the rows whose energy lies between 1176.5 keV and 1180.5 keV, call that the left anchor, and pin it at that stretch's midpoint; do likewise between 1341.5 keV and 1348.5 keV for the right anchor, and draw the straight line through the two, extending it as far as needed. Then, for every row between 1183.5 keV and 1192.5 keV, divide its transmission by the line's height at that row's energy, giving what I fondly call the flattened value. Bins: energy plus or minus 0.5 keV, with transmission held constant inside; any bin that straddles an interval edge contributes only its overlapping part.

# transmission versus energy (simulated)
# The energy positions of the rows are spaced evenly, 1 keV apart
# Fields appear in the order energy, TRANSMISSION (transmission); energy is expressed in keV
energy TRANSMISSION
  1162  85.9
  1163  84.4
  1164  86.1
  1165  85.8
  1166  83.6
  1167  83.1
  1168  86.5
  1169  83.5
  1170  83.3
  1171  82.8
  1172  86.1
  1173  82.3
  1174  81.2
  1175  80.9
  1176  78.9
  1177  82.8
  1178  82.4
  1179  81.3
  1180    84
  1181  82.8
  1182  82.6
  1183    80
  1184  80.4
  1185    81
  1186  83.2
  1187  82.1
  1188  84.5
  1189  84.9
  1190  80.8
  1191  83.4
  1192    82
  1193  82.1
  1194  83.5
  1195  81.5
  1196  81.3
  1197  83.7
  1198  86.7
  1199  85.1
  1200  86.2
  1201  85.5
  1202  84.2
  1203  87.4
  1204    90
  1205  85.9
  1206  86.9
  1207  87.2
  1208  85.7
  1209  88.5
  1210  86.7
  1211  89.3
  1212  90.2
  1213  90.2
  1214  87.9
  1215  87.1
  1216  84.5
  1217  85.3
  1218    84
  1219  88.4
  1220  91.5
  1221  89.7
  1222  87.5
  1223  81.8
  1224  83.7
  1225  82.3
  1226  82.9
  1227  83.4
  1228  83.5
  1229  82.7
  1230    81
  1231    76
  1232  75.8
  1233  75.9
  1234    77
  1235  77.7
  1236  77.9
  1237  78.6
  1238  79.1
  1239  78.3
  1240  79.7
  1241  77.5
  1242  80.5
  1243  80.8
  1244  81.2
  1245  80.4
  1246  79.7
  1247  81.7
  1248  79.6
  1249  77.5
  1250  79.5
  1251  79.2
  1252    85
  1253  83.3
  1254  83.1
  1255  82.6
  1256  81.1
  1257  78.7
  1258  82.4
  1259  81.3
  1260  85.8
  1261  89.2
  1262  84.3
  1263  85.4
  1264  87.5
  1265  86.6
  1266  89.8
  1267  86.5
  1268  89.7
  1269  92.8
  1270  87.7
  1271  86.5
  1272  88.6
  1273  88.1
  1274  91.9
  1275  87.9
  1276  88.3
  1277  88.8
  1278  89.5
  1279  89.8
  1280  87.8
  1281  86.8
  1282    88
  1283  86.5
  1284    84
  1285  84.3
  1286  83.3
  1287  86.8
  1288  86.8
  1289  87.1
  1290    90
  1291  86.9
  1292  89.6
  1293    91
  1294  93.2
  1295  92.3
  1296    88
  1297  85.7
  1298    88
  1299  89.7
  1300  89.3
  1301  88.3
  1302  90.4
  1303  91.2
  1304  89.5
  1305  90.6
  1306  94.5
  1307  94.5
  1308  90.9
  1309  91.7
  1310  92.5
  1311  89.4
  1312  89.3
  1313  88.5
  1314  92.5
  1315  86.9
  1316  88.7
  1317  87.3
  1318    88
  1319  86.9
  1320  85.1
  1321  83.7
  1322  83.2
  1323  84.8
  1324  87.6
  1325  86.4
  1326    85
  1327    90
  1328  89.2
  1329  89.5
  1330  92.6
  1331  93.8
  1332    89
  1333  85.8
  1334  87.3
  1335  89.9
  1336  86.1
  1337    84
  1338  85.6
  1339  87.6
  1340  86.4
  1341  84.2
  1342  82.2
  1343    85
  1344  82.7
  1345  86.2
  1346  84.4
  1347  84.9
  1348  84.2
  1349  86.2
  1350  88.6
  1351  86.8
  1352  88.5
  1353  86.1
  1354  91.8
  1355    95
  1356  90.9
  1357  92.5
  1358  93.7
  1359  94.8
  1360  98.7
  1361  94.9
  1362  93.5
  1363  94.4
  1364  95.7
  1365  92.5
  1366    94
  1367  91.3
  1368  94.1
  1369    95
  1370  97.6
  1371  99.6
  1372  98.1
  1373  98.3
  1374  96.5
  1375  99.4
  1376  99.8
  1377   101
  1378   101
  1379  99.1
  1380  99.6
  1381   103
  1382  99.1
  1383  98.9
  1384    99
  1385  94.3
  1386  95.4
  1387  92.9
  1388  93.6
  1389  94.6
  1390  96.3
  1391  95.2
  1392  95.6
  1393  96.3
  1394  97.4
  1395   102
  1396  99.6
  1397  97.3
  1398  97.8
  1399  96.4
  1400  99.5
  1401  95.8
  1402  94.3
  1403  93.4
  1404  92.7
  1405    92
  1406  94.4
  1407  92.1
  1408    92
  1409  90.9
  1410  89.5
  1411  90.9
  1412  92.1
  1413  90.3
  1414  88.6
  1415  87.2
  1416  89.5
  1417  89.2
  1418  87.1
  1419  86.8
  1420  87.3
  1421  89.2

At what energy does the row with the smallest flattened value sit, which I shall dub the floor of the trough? 1184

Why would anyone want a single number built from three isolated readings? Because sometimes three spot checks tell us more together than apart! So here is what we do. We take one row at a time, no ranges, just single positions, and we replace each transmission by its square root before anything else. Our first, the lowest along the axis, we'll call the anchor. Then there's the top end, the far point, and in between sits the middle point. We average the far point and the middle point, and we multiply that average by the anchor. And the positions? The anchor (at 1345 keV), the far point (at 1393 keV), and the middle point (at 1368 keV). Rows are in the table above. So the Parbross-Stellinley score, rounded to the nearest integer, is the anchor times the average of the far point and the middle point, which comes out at 91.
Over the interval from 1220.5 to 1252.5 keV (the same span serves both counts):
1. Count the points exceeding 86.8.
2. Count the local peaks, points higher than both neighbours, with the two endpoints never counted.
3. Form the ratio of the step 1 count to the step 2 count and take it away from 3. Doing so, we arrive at 2.7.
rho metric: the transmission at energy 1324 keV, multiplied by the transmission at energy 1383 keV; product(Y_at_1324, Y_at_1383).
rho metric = 8664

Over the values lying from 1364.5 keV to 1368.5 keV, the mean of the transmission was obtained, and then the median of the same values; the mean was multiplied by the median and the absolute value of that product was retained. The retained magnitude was 8670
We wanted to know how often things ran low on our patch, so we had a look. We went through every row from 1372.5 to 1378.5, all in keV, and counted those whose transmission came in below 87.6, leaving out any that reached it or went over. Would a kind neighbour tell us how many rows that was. 0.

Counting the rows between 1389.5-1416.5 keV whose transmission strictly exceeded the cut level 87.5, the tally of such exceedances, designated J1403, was 26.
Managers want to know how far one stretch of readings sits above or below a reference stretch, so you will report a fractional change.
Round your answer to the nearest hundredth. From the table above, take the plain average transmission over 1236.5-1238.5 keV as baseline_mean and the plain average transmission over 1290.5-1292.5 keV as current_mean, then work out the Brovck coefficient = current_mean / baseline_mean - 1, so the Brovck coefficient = 0.12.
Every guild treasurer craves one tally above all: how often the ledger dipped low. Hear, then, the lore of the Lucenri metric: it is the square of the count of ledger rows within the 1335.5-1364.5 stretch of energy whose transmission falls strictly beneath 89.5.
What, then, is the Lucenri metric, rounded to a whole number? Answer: 324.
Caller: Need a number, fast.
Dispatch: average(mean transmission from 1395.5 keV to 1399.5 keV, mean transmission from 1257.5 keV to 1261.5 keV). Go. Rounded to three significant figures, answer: 91.2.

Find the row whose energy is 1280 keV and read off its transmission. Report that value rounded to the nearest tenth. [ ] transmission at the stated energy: 87.8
